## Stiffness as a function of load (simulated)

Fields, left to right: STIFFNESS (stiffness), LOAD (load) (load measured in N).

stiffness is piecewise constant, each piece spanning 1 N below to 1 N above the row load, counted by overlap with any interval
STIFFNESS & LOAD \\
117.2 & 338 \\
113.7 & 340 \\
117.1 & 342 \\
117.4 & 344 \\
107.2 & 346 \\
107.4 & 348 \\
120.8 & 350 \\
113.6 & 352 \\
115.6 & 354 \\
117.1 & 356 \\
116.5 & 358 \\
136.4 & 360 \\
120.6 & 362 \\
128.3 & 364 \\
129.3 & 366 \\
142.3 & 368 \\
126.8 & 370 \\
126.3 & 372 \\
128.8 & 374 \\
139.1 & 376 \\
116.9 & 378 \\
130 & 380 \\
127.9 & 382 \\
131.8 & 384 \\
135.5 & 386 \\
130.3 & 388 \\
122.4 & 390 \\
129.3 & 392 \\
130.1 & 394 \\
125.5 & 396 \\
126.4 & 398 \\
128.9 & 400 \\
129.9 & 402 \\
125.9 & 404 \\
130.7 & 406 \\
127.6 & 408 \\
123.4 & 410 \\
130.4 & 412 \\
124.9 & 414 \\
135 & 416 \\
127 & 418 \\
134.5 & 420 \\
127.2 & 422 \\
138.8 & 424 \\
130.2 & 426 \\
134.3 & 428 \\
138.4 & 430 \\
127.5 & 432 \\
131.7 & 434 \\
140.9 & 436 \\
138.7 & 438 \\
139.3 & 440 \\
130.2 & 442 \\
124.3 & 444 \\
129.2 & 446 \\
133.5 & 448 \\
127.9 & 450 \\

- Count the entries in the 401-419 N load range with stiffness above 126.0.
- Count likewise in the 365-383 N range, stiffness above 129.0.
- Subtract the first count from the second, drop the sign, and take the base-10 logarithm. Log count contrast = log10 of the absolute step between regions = 0.30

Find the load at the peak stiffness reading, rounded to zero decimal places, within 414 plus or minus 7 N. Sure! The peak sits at 416 N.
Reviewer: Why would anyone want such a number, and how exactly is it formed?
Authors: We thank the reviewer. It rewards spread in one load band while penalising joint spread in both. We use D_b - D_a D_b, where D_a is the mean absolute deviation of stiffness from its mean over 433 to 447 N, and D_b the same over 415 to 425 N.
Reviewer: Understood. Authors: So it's -18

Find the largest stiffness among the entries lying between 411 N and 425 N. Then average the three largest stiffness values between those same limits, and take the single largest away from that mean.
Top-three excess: -2.7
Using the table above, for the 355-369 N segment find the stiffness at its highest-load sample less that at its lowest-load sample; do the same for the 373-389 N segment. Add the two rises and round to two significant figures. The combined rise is 27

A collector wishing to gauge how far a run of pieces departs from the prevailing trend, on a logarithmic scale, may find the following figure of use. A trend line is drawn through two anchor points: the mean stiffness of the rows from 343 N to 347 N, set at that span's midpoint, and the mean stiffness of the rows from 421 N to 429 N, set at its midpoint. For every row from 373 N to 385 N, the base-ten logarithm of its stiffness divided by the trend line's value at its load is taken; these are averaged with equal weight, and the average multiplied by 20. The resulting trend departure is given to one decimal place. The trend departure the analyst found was 0.6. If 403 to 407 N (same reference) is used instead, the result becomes 0.0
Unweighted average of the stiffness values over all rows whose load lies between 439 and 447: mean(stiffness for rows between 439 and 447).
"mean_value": 131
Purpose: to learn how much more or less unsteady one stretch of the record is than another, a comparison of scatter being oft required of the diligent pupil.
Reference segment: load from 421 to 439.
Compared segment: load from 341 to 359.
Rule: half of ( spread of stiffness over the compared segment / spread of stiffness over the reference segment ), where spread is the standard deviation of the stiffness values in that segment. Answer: 0.44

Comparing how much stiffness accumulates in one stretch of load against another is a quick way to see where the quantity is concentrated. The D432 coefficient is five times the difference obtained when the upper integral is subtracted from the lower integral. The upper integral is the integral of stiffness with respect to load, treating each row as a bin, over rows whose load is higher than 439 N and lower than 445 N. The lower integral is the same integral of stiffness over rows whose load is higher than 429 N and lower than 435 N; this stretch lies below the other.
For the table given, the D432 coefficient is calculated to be 38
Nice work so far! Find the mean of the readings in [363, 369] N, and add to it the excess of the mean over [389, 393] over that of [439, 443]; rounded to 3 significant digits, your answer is 124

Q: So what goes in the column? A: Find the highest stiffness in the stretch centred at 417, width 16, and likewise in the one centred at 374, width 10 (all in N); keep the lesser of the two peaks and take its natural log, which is 4.93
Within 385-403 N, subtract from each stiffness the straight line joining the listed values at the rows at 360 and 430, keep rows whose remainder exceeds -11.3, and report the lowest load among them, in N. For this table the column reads 386 N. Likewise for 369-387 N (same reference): 370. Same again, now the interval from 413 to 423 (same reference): 416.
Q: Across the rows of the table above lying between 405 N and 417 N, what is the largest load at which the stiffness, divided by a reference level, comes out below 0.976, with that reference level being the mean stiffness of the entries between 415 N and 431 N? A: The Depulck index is 414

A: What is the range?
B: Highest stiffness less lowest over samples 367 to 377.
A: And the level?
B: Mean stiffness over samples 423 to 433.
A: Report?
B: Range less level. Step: -118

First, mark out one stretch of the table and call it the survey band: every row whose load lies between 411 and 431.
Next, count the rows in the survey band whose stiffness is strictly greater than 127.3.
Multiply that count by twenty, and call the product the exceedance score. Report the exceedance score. 140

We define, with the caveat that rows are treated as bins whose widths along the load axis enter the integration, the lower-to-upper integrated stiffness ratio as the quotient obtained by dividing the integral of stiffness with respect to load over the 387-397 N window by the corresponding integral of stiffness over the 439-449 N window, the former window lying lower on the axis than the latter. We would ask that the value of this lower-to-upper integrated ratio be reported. 1.0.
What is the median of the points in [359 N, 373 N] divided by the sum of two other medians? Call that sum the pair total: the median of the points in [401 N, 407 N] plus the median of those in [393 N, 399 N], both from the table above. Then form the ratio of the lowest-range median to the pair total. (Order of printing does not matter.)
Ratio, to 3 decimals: 0.501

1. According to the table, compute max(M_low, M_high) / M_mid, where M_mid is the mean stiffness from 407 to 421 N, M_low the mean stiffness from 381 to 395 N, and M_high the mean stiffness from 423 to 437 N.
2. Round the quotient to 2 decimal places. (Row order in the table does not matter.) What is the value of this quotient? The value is 1.04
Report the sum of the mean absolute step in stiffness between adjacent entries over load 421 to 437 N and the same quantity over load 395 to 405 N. 10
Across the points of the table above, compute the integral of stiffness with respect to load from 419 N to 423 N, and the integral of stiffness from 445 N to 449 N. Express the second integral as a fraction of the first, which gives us 1.0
